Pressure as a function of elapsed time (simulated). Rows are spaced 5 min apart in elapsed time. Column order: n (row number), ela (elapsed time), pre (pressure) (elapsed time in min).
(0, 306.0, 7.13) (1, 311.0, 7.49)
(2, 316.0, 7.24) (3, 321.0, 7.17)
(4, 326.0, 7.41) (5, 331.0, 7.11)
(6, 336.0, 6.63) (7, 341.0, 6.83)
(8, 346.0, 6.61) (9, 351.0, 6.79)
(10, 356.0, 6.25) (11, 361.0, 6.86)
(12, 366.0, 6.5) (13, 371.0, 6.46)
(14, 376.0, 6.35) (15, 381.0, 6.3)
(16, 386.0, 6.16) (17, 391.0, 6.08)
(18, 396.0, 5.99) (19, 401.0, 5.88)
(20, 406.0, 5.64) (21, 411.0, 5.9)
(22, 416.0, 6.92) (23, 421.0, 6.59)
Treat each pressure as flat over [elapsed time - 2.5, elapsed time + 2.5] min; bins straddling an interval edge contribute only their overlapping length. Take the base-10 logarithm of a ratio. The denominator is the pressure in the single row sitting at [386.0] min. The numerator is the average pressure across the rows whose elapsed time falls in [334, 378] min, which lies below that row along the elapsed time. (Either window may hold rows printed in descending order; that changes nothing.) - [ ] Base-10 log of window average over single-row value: 0.029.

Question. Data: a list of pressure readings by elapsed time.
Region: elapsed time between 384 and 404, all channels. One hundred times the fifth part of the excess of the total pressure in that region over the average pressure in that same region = 362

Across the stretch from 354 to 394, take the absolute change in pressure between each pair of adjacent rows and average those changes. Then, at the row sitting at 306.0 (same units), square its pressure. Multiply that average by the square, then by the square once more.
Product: 513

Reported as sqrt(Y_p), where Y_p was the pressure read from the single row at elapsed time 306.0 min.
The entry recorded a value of 2.67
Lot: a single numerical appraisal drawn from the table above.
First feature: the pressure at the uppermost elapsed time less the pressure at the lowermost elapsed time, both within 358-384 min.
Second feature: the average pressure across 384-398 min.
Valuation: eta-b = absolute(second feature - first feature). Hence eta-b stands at 6.64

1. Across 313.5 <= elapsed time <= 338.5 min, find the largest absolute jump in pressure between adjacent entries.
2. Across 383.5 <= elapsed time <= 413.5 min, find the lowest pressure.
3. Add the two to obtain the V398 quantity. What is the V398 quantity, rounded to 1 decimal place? 6.1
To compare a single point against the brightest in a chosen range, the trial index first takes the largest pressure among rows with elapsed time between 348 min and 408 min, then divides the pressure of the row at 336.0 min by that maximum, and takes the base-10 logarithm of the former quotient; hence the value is -0.01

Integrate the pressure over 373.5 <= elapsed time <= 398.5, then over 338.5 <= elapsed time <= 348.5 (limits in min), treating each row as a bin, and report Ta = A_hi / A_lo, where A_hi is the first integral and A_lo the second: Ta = 2.3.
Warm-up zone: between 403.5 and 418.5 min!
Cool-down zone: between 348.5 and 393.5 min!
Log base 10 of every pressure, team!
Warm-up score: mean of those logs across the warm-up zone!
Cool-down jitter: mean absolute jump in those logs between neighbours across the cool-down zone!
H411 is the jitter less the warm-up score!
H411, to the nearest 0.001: -0.771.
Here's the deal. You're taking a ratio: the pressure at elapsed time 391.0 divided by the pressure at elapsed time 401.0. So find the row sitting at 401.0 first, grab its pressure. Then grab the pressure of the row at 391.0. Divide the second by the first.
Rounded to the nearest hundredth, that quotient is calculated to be 1.03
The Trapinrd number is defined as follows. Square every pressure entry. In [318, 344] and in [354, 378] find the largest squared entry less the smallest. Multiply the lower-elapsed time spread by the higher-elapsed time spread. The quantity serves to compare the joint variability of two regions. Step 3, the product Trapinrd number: 88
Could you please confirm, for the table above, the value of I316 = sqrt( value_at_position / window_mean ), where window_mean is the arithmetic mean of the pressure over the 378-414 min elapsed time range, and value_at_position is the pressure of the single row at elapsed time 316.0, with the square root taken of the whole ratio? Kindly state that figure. 1.10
